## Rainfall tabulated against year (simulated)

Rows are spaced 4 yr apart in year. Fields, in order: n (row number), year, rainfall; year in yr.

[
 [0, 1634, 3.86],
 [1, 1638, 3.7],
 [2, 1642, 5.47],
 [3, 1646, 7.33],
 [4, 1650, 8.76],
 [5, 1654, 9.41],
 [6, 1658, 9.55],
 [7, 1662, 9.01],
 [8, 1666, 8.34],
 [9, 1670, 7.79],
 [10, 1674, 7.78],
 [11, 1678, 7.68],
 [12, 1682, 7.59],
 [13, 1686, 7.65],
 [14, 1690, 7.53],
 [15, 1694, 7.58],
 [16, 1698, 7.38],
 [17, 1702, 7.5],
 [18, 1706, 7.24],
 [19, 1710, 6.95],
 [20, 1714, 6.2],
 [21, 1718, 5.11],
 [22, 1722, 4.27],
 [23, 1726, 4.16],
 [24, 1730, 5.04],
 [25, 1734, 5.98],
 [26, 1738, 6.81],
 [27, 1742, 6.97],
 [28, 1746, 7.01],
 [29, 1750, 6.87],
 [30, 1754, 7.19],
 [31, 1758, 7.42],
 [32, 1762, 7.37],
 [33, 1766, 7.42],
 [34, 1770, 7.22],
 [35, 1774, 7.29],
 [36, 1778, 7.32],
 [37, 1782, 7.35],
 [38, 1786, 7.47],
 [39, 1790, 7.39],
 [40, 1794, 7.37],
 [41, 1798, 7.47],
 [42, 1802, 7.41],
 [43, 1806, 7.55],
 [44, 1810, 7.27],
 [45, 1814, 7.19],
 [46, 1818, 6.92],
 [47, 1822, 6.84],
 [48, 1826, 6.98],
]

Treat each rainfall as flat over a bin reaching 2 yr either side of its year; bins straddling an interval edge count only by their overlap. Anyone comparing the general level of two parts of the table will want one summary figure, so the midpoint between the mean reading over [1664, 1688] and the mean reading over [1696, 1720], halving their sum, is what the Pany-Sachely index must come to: 7.3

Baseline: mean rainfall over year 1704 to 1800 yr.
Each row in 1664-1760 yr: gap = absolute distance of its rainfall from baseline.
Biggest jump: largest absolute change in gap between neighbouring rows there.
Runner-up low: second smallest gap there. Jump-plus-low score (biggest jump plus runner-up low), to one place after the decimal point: 1.3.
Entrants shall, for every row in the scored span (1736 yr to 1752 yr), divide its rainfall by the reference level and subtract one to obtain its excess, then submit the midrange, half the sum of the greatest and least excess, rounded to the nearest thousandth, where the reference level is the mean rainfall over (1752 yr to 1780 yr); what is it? -0.056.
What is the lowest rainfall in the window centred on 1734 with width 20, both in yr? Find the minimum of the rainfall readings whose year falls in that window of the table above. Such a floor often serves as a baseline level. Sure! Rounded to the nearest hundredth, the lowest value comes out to 4.16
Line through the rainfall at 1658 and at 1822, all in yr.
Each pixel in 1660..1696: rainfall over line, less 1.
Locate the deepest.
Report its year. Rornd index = 1682 yr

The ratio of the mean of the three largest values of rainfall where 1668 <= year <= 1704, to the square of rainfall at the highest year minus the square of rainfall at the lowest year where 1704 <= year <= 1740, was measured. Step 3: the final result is -1.3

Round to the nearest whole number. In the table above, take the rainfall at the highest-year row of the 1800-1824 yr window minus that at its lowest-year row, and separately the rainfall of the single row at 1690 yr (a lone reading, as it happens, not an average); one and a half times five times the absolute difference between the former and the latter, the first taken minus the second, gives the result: 61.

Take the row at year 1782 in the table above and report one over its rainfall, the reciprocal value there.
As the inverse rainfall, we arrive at 0.136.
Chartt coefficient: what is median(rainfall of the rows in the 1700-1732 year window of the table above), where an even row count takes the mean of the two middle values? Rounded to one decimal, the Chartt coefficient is 5.7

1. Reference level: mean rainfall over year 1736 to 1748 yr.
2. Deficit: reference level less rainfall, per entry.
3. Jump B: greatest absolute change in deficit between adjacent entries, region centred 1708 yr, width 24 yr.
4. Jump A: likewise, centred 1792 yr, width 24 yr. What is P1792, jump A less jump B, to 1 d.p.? -1.0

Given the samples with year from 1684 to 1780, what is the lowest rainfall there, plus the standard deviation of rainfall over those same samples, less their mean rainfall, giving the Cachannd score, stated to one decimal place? -1.5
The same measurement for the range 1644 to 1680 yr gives -0.3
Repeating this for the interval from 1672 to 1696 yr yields 0.0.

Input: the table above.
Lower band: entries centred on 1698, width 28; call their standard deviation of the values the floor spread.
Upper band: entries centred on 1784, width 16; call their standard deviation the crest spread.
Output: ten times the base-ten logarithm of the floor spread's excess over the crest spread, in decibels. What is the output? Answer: -8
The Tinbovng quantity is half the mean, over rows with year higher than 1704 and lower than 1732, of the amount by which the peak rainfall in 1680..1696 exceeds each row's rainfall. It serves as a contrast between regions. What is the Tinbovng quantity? 1.0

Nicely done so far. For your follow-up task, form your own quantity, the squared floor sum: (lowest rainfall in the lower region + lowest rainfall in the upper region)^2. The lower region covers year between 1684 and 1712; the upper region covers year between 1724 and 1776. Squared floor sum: 123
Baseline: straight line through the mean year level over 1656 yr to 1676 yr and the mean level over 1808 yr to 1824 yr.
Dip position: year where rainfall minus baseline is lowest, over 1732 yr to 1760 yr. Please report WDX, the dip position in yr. 1734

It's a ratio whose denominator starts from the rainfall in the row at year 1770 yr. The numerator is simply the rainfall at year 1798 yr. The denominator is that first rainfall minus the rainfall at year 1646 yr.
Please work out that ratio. -68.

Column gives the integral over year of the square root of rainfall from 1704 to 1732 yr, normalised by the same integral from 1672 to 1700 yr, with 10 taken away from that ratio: -9.1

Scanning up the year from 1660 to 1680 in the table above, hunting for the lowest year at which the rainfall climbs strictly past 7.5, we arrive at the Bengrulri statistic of 1662 yr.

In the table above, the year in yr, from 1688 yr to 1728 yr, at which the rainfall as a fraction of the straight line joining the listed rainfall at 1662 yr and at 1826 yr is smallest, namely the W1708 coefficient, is 1726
